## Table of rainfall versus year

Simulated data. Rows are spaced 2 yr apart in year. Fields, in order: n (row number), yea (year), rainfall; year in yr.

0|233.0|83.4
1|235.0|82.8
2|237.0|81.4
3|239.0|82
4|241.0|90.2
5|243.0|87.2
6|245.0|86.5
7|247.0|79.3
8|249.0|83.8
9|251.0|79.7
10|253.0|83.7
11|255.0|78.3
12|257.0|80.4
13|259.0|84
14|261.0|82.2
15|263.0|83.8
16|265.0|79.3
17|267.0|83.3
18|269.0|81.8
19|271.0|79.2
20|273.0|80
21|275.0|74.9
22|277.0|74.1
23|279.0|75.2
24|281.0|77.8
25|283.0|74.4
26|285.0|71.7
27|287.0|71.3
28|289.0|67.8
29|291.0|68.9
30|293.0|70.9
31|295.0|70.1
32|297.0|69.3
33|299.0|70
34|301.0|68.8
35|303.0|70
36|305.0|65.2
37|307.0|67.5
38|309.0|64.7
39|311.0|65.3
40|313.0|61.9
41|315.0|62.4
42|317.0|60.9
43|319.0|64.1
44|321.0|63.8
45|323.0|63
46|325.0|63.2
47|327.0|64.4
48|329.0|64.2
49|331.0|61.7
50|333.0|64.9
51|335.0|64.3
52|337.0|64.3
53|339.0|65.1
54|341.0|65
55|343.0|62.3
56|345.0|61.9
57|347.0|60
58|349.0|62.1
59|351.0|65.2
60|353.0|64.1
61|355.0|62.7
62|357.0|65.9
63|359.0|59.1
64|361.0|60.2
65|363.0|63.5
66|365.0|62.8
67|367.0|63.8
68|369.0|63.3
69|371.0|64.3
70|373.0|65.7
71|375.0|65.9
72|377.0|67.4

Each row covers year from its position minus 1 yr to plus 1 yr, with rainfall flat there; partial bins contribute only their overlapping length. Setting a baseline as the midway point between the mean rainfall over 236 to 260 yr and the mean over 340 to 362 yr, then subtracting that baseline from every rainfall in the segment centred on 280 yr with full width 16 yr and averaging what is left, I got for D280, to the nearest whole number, 2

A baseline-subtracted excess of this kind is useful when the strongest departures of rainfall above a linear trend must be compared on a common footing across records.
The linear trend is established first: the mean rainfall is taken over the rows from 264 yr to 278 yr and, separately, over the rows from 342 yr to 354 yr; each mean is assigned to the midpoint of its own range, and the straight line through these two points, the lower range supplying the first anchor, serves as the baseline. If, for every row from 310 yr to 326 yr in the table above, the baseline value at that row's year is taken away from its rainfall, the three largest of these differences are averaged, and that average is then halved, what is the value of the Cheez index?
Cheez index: -2.24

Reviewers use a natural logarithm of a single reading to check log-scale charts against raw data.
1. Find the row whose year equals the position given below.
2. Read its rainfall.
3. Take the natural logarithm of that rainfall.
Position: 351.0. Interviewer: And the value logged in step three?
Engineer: 4.18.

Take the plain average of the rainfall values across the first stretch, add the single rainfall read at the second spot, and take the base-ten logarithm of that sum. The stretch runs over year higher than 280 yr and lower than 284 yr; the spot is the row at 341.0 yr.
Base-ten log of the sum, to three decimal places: 2.150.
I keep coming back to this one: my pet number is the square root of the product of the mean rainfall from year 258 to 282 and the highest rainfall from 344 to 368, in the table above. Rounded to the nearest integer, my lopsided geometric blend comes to 72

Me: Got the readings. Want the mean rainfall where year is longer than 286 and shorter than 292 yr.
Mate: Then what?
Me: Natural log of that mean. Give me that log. 4.24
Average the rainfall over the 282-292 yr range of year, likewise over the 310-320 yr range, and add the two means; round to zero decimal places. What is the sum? 134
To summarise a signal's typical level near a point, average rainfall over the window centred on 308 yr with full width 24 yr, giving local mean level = 66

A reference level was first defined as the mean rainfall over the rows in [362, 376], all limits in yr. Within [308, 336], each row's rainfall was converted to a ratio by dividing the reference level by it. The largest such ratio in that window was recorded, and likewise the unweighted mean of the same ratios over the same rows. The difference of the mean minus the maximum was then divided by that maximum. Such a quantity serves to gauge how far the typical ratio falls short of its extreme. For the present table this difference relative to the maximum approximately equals -0.040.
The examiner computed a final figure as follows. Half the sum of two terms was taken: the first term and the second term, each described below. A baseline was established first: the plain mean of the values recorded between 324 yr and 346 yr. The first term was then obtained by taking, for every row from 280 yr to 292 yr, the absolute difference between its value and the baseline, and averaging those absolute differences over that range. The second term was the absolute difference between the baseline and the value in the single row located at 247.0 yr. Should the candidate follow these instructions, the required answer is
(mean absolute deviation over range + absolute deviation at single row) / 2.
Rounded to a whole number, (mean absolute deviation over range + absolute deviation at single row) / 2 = 12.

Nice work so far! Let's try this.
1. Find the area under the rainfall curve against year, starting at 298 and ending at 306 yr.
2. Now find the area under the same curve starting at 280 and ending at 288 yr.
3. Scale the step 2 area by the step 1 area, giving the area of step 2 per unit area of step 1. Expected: 1.08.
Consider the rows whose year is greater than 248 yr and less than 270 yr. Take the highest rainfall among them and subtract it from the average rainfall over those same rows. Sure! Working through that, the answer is -2.2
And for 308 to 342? -1.6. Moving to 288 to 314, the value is -3.2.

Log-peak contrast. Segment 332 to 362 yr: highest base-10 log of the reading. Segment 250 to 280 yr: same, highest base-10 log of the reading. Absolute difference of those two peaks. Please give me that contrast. 0.105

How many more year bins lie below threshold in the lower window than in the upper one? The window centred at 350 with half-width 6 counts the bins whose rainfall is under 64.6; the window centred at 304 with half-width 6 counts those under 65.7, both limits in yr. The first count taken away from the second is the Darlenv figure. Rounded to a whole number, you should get -3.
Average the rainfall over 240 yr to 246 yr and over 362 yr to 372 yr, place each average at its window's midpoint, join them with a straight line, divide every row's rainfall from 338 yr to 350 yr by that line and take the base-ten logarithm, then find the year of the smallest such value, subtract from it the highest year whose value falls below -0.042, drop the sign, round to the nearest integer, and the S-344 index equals 0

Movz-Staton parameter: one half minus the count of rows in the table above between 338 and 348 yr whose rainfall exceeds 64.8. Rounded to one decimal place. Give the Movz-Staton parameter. -1.5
